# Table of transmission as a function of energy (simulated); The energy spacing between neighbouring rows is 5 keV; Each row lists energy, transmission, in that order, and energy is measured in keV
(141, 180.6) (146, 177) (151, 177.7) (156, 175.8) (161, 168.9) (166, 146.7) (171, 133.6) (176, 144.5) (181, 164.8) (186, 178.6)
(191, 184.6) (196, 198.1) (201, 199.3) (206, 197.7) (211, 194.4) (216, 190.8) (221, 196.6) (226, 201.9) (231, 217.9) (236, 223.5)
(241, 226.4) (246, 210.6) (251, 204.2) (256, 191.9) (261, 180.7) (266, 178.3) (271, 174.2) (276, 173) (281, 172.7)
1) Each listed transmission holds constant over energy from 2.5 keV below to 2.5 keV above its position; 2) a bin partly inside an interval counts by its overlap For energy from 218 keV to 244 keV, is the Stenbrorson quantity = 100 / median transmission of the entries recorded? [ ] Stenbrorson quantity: 0.46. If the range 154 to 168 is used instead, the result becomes 0.59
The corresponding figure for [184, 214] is 0.51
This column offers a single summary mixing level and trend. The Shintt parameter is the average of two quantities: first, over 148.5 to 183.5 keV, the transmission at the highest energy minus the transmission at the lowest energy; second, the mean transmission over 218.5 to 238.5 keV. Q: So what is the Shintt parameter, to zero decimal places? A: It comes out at 99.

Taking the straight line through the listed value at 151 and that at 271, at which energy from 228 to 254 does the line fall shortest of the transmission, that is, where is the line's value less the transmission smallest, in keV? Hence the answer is 241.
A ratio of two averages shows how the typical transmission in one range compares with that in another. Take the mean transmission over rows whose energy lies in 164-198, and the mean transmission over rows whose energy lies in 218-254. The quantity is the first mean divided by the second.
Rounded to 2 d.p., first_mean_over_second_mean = 0.78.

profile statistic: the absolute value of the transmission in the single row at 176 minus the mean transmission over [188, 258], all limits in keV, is 58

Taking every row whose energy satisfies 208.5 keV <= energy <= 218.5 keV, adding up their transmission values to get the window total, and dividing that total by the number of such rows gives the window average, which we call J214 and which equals 193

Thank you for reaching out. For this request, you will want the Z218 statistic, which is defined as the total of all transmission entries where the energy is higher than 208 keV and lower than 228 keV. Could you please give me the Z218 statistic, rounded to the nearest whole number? 784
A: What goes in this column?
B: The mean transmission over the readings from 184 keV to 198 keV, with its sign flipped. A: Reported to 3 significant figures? -187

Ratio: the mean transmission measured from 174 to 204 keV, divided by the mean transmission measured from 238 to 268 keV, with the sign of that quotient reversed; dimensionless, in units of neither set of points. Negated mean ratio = -0.90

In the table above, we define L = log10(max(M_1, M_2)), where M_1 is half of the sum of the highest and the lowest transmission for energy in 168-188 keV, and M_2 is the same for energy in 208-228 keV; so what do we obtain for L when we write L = 2.293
